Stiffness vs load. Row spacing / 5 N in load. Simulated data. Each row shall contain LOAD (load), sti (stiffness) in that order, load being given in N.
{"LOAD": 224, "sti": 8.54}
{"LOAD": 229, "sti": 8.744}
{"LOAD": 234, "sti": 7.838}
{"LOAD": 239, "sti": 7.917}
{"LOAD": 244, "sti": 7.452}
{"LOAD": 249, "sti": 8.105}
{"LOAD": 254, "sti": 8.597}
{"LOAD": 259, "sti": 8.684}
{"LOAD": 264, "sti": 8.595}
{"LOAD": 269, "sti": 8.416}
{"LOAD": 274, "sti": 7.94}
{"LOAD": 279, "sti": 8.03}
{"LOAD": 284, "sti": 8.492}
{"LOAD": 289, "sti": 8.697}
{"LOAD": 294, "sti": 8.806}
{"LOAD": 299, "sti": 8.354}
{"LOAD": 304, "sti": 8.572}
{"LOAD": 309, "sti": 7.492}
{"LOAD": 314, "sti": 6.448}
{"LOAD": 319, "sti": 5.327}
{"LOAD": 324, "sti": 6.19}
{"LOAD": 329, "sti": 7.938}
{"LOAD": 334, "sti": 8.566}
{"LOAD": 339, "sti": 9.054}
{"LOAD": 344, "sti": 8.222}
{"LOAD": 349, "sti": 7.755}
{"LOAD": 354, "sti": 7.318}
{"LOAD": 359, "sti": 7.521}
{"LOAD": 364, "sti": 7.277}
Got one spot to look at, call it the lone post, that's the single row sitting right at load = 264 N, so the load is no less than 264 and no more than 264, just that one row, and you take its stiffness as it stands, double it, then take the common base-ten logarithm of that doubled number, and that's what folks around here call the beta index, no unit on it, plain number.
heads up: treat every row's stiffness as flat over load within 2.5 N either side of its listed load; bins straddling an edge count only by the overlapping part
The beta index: 1.235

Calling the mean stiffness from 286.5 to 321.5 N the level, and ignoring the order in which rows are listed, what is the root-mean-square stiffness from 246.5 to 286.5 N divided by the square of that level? 0.142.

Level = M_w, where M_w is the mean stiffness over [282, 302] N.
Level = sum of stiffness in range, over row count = 8.59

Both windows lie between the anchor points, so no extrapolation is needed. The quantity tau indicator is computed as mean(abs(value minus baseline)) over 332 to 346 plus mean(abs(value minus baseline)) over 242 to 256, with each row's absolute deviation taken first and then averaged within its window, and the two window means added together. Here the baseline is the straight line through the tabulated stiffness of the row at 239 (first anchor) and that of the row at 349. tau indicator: 1.3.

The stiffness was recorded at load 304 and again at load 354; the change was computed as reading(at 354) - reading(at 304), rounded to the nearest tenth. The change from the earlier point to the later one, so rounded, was -1.3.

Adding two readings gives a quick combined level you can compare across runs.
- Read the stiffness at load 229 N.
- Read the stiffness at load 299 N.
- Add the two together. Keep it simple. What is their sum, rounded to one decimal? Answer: 17.1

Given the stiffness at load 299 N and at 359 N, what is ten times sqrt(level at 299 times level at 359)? 79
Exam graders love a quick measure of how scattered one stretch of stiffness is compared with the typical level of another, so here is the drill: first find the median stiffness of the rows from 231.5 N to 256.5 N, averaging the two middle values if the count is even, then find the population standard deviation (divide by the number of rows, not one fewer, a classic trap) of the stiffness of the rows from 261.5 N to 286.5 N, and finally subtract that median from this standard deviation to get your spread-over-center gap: -7.7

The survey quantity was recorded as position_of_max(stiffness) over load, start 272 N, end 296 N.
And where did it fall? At 294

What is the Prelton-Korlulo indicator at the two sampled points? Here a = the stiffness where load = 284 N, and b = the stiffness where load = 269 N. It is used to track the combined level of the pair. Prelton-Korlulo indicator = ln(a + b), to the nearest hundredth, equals 2.83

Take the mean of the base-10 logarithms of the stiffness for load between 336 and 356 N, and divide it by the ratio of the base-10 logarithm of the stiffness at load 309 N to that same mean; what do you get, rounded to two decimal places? 0.94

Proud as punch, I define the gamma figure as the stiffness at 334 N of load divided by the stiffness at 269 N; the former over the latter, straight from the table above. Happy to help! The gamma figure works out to 1.02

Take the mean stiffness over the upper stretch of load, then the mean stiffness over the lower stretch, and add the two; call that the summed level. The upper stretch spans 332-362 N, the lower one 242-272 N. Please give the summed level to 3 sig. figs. 16.4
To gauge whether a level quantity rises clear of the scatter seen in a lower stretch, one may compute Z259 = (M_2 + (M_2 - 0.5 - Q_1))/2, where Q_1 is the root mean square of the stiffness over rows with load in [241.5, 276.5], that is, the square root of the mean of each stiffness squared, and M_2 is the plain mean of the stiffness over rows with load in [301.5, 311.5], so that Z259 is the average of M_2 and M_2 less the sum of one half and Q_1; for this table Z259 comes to 3.6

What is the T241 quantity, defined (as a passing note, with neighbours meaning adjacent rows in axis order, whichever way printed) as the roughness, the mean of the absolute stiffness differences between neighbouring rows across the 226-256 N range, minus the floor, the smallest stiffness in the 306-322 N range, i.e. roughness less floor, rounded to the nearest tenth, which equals -4.8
